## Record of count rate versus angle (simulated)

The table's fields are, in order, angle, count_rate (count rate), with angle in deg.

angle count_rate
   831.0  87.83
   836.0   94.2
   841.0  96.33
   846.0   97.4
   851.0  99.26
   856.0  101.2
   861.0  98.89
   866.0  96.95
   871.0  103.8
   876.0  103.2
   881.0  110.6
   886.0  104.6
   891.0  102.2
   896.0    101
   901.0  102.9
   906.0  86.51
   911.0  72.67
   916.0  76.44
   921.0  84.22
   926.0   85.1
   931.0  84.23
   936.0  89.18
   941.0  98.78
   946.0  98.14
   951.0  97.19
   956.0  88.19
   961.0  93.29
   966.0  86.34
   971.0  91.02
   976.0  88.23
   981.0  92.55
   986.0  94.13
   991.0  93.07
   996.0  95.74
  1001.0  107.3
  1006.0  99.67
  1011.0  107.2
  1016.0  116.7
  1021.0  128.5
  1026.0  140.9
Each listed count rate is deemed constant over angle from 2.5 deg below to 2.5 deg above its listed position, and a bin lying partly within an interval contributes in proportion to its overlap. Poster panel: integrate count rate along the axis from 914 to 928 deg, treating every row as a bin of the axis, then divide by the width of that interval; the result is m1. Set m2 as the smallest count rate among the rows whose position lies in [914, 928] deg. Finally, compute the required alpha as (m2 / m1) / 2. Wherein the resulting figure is 0.466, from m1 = 82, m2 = 76.44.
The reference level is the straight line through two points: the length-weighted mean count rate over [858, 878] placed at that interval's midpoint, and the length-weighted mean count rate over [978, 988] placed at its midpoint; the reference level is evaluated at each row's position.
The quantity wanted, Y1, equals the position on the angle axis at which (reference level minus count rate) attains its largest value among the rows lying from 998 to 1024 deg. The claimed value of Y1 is 1006.0 deg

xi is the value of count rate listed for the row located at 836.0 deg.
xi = 94.2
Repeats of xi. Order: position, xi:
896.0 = 101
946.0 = 98.14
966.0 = 86.34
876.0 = 103.2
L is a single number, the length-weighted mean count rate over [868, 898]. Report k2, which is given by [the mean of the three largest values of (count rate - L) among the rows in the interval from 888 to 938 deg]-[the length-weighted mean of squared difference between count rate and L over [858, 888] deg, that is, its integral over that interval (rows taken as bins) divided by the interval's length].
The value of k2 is -23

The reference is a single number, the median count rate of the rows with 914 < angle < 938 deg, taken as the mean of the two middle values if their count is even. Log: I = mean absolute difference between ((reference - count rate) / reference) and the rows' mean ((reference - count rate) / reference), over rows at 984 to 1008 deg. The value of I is 0.05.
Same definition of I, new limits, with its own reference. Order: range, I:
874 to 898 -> 0.03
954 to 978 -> 0.03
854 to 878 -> 0.03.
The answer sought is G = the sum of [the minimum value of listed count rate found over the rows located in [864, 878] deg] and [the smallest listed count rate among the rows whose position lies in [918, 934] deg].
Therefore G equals 181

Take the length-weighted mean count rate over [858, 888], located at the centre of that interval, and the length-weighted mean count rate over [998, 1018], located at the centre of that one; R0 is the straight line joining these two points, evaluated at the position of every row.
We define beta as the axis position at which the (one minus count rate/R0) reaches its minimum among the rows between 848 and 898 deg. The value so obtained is 881.0 deg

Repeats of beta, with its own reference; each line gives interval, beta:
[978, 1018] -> 1016.0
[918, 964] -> 941.0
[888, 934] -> 901.0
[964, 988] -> 986.0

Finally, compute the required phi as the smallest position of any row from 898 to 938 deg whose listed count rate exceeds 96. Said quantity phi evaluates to 901.0 deg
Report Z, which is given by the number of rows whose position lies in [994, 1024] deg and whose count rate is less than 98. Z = 1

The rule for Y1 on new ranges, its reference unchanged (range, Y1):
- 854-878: 866.0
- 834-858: 836.0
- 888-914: 911.0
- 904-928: 911.0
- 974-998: 976.0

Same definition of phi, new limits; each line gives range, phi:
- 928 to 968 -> 941.0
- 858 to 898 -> 861.0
